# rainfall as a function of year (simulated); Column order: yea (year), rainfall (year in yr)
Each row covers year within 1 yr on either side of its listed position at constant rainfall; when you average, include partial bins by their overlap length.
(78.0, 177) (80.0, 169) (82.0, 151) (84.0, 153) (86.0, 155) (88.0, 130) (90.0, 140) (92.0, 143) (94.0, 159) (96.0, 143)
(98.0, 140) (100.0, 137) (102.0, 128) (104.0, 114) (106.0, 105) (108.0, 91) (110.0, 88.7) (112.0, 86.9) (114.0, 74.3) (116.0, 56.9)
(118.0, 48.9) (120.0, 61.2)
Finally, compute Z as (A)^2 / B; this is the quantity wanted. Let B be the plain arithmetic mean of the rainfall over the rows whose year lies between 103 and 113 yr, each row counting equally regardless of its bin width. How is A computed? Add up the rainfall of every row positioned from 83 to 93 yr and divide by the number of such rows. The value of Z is 214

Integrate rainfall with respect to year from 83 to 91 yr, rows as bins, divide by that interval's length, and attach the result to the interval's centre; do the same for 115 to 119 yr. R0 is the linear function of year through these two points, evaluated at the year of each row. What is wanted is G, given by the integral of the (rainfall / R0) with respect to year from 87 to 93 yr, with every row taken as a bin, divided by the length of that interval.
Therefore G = 1.02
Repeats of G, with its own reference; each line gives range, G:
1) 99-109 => 1.24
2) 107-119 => 1.13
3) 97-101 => 1.28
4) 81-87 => 1.00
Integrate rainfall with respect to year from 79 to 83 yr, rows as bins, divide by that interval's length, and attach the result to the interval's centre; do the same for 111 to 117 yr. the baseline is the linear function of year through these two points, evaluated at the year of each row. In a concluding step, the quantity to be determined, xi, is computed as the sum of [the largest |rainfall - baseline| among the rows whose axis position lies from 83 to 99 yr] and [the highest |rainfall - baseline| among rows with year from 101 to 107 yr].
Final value 57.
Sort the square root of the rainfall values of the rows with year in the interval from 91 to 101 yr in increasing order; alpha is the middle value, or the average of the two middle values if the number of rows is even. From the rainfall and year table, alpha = 12.0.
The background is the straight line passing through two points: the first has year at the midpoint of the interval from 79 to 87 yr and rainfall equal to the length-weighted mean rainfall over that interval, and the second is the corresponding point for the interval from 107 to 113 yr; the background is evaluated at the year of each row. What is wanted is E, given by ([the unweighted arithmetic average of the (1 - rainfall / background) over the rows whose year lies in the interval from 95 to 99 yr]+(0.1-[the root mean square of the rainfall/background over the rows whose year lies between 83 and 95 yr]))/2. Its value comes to -0.55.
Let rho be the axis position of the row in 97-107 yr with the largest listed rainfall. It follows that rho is 98.0 yr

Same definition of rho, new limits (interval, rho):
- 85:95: 94.0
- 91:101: 94.0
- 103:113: 104.0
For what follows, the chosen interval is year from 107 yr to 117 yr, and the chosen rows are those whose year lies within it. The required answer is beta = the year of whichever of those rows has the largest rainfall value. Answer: 108.0 yr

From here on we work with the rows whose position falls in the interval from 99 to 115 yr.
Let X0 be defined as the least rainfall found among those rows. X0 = 74.3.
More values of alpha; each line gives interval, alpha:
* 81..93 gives 12.1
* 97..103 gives 11.7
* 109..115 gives 9.3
